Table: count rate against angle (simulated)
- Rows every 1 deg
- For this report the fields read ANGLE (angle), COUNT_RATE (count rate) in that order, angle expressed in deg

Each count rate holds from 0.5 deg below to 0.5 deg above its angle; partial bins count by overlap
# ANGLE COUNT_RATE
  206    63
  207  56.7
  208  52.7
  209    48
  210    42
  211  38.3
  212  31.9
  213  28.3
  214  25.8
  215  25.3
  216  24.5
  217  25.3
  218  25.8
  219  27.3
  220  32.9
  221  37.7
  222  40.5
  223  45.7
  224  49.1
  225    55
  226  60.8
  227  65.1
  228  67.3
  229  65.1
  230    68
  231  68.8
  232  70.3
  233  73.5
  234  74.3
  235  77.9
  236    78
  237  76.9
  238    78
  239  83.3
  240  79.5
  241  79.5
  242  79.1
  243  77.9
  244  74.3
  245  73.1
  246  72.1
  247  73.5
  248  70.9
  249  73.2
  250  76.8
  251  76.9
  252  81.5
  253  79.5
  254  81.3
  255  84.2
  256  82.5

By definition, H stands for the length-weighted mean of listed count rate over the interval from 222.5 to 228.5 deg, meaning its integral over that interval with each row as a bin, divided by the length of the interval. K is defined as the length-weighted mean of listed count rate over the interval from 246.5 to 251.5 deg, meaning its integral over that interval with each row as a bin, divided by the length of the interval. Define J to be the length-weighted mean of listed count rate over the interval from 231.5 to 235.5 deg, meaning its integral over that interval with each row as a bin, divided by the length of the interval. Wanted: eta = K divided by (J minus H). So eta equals 4.4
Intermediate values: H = 57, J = 74.0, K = 74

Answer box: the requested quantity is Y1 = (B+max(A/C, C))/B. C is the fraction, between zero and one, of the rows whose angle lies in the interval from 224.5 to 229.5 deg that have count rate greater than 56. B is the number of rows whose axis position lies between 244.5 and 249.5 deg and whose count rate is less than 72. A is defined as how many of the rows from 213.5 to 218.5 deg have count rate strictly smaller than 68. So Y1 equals 7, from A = 5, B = 1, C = 0.80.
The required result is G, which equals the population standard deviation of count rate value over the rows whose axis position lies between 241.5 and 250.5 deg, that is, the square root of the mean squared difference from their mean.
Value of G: 2.6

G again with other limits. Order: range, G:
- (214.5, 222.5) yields 5.9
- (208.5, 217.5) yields 8.1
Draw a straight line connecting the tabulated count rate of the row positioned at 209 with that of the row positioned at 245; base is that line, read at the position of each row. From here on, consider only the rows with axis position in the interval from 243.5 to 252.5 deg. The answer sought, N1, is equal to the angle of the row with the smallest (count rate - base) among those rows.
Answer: 248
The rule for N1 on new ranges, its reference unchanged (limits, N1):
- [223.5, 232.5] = 224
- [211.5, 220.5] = 218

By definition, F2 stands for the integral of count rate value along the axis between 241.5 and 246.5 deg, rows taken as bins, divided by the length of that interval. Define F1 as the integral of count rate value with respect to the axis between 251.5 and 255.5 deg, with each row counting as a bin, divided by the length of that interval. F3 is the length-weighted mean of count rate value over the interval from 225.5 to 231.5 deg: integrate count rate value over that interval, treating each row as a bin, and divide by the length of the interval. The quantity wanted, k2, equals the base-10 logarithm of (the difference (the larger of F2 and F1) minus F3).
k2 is 1.20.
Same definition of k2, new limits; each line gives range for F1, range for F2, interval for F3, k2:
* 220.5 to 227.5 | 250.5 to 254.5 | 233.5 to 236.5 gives 0.49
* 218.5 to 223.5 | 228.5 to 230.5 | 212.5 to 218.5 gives 1.61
